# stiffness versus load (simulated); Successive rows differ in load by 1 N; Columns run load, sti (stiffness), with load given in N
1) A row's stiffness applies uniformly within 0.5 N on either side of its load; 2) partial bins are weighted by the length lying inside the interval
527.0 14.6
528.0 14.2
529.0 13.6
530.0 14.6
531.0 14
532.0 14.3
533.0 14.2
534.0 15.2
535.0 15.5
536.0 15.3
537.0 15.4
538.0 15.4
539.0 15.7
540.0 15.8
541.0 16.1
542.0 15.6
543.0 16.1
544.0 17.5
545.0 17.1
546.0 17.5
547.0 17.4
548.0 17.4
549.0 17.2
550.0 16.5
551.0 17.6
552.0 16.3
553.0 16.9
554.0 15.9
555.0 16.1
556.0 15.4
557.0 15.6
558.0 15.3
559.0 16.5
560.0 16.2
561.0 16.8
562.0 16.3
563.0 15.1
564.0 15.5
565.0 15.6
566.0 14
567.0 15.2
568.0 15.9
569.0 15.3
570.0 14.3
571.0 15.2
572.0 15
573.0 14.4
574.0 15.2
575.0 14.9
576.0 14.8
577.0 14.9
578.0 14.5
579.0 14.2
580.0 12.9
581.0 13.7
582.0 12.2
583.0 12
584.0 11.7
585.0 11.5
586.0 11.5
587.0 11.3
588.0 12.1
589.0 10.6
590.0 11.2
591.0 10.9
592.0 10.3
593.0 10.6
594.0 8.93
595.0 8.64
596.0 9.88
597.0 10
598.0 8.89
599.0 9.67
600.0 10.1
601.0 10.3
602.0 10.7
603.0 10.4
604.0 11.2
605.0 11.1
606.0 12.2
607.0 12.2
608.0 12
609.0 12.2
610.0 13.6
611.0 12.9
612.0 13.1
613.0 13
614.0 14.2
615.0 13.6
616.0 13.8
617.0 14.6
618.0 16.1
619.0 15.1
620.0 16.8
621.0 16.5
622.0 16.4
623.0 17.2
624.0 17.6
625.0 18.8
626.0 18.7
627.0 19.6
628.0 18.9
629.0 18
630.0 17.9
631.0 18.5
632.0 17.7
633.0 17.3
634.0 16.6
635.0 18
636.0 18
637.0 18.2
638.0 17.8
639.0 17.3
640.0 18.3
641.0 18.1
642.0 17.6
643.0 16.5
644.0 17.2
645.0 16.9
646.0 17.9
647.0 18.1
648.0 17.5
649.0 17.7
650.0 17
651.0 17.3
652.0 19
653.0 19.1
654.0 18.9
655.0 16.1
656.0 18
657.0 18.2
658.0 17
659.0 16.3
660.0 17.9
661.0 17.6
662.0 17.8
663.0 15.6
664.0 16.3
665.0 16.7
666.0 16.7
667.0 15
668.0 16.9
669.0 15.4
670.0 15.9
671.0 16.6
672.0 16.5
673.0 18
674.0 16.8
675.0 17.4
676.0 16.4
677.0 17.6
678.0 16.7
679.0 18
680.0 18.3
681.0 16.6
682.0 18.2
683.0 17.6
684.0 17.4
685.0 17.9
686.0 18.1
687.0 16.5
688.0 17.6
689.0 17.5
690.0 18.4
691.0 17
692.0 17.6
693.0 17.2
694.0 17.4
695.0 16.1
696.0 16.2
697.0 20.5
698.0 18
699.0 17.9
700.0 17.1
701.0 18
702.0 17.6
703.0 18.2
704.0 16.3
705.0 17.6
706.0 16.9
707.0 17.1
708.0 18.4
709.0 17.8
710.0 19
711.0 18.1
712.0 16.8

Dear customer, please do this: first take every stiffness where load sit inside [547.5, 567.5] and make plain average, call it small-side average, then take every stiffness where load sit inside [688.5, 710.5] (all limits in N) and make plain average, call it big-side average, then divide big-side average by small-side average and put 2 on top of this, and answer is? 3.1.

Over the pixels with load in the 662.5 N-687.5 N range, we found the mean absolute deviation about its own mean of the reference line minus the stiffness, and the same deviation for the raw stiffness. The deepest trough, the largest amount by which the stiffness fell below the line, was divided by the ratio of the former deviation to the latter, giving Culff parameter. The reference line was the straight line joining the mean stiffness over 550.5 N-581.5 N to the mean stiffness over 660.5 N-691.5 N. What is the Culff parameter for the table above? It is 2.1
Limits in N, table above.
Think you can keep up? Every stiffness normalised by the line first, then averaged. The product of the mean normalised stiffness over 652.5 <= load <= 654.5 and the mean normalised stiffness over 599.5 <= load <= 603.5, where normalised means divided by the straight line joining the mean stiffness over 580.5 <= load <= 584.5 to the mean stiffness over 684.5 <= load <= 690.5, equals 0.92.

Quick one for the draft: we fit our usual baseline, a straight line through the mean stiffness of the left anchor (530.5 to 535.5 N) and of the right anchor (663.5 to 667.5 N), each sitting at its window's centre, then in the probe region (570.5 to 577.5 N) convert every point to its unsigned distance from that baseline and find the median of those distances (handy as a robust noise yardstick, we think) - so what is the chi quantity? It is 0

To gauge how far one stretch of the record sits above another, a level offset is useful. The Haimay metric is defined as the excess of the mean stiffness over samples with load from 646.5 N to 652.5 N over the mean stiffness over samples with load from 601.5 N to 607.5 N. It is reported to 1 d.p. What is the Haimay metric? 6.5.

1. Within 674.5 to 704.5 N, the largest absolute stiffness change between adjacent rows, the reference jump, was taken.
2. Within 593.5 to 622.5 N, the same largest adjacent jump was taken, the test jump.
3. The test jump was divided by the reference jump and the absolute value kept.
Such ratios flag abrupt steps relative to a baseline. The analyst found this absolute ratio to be 0.40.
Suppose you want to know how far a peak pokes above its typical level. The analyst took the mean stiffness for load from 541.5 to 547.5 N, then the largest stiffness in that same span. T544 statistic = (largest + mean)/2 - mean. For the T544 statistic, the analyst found 0.32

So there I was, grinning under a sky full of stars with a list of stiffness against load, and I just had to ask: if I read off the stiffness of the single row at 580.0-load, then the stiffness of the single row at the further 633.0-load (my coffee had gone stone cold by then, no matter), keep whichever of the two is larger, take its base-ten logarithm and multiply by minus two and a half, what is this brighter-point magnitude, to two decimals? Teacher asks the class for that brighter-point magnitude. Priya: -3.10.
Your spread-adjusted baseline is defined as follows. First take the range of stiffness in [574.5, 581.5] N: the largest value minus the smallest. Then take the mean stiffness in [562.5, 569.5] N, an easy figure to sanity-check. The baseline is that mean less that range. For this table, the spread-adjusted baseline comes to 13.2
